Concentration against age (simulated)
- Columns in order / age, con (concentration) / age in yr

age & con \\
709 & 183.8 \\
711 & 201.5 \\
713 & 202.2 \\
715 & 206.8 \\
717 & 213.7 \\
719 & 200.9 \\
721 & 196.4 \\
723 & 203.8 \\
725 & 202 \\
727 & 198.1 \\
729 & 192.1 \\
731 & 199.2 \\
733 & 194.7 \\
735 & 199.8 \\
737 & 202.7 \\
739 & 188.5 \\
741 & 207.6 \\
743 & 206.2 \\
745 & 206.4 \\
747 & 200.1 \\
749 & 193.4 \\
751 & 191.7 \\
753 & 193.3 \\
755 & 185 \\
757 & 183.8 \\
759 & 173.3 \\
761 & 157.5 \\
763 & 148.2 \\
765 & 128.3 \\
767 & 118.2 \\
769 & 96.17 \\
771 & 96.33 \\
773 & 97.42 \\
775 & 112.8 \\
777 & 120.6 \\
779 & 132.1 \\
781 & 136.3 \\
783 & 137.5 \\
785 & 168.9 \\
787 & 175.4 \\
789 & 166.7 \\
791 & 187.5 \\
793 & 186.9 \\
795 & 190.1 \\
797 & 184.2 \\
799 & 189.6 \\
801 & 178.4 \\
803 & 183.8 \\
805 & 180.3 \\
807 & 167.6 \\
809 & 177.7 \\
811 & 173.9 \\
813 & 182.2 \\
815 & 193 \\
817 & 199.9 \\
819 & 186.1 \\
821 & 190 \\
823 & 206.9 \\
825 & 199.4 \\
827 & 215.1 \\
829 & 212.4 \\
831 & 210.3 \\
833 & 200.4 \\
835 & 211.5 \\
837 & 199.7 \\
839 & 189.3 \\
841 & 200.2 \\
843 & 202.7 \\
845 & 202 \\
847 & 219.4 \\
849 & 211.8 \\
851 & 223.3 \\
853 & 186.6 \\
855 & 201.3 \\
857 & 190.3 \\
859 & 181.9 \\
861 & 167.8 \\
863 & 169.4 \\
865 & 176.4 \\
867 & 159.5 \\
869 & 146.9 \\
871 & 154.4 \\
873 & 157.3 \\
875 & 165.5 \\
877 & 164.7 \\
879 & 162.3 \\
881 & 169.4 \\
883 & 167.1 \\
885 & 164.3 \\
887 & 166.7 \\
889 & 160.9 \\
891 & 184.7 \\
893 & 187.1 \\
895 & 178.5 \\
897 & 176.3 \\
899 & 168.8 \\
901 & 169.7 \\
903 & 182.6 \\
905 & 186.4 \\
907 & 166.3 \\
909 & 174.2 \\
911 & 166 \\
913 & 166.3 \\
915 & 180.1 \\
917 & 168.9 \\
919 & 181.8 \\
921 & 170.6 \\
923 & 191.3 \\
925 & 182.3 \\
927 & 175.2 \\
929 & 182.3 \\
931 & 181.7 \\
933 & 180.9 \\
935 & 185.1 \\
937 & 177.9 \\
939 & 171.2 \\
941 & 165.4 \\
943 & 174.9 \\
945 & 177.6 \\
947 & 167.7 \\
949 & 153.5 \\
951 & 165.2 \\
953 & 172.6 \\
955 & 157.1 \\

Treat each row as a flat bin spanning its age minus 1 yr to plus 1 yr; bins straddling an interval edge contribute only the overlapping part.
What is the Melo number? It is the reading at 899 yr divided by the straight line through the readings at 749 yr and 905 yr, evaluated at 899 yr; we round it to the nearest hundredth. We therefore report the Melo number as 0.90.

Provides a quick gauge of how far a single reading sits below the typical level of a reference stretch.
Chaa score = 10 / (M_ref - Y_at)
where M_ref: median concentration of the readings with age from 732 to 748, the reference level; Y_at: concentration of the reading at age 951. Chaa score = 0.28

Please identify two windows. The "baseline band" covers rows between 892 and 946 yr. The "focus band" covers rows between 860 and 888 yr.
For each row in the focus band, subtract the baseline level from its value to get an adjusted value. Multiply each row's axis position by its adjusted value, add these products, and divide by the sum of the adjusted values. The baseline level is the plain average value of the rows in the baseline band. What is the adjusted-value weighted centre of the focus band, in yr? 873.8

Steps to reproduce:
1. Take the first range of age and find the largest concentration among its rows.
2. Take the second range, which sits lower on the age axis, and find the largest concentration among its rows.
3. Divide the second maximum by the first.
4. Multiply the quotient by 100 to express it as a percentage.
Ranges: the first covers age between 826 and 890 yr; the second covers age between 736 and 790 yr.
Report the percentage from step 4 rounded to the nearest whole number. 93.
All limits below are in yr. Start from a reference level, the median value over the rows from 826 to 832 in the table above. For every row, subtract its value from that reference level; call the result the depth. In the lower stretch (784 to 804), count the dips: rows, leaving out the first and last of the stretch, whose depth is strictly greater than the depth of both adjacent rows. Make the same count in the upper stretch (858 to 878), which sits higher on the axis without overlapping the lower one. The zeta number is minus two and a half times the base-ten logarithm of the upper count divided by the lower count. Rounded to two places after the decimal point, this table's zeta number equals 0.75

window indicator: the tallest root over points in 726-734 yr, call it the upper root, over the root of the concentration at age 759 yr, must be 1.07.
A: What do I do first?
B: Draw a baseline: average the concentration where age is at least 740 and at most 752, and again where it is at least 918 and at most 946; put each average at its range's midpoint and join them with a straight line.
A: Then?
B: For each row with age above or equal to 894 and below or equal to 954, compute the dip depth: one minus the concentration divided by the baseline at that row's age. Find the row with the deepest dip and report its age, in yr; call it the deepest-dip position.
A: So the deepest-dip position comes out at 949 yr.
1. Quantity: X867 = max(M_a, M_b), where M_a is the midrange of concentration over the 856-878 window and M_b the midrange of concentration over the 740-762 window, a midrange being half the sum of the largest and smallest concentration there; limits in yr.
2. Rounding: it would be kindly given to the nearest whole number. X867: 183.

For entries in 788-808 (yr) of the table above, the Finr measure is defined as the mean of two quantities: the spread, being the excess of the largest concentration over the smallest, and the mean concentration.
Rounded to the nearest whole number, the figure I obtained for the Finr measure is 102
